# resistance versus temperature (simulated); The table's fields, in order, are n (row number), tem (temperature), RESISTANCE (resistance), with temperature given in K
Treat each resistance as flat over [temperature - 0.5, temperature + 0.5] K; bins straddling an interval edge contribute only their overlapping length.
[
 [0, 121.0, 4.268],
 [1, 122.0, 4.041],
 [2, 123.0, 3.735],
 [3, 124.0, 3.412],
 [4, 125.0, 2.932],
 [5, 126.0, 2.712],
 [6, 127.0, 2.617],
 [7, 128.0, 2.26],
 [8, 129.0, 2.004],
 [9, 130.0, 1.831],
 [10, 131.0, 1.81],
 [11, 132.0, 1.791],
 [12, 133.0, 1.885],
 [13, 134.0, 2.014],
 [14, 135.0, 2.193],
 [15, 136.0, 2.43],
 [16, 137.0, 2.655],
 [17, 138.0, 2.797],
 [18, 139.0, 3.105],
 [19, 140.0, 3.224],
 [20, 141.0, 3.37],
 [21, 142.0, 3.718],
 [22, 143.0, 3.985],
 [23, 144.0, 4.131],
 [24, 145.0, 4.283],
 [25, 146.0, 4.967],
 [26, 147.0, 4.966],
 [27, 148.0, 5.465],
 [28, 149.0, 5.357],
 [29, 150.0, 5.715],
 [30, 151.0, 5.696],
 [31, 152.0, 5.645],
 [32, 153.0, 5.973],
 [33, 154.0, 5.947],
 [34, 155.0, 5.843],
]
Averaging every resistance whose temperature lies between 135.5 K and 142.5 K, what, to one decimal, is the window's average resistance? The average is 3.0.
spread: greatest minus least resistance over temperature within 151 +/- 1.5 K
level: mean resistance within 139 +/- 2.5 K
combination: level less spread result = 2.96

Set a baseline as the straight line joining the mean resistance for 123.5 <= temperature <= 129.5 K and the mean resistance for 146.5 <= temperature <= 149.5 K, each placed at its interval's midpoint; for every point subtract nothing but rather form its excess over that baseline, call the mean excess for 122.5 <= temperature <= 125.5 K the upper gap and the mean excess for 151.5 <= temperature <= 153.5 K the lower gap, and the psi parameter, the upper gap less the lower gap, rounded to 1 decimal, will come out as 1.0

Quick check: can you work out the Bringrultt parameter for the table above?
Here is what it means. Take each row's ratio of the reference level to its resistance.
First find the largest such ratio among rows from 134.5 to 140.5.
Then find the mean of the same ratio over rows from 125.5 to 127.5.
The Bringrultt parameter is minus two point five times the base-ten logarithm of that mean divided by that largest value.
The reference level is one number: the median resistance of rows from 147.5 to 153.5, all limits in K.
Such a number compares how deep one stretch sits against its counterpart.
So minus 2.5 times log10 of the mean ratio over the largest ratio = 0.21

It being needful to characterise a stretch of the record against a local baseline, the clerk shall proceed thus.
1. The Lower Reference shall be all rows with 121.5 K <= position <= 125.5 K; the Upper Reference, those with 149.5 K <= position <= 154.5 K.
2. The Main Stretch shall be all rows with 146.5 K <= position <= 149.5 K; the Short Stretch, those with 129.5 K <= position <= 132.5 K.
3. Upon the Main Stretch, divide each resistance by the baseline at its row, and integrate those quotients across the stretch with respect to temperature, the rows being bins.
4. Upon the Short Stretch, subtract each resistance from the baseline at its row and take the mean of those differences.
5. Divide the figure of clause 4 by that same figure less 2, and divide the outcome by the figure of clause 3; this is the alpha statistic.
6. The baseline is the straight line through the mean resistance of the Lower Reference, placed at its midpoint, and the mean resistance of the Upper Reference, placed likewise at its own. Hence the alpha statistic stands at 2.5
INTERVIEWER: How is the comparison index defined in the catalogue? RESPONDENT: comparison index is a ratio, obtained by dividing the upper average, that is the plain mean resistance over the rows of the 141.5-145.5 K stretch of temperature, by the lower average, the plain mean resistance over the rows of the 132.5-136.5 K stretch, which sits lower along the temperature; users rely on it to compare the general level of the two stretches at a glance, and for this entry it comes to 1.89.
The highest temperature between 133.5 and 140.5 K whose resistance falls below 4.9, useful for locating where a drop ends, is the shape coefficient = 140.0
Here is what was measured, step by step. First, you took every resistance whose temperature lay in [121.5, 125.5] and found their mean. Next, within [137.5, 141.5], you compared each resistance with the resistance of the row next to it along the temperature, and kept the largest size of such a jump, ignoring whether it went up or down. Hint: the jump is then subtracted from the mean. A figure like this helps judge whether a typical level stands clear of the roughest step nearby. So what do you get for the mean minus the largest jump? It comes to 3.22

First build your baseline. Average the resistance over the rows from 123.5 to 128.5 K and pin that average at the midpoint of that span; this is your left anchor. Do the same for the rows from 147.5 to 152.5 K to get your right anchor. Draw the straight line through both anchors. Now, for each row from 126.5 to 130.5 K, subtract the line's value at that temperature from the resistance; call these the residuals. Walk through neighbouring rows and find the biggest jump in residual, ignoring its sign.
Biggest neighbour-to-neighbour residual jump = 0.47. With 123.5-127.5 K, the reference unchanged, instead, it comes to 0.60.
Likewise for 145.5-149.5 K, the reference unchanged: 0.38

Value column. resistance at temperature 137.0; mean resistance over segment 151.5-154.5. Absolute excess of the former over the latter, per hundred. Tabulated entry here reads 0.032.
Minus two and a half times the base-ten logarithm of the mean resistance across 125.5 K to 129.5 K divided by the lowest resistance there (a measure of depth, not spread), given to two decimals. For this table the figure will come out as -0.19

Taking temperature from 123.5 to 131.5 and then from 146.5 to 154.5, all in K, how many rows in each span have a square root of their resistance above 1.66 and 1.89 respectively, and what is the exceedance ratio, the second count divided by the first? 4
